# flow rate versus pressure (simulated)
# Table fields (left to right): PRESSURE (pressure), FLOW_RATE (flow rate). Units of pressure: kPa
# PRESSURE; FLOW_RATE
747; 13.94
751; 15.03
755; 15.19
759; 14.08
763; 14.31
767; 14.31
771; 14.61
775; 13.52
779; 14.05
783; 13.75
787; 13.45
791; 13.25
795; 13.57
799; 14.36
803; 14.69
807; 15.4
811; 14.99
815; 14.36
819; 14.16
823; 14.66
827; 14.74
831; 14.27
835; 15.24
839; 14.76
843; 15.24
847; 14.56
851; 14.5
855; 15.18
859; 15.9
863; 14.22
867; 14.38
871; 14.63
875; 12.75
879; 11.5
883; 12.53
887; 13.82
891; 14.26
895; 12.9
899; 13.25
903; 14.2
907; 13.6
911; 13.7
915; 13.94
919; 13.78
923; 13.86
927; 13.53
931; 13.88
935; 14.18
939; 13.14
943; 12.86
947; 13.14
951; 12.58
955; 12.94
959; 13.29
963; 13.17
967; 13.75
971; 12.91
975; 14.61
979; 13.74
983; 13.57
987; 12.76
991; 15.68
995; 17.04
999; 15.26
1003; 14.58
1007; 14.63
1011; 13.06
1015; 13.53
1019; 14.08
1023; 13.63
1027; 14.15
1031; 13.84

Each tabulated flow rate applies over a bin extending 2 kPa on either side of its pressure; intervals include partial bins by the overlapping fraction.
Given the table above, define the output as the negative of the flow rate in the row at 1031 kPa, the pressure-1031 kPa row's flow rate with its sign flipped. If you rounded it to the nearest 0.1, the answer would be -13.8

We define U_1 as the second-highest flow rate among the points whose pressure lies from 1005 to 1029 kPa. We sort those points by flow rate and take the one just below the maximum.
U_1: 14.15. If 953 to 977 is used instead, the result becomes 13.75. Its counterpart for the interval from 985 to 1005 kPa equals 15.68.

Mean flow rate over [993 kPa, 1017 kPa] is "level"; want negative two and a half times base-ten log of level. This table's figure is -2.92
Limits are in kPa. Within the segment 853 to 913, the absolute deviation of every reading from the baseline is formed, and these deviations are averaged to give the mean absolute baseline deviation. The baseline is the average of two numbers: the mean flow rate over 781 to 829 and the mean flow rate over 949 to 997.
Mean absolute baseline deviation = 0.85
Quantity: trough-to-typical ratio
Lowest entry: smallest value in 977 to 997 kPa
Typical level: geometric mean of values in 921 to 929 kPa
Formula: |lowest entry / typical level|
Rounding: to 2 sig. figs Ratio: 0.93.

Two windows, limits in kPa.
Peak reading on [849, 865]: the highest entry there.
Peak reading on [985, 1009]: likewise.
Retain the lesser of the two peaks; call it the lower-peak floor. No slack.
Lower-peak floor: 15.9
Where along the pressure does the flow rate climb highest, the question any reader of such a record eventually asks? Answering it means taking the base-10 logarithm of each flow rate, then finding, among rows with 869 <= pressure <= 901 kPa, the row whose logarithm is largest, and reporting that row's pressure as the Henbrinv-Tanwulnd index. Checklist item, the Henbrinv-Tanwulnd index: 871 kPa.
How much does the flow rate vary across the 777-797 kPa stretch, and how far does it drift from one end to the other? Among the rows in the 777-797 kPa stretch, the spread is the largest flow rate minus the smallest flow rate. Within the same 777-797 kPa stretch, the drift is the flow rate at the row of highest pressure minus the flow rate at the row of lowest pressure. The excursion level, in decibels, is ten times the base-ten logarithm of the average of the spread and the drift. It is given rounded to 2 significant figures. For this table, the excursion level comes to -8.0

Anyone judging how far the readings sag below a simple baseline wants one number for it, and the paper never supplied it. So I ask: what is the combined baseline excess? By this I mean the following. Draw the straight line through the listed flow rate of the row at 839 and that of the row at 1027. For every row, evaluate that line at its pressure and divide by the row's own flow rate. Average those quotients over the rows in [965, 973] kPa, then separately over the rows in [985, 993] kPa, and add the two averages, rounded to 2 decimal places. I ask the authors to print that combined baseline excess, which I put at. 2.09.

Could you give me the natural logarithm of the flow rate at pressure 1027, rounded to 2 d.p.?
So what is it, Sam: 2.65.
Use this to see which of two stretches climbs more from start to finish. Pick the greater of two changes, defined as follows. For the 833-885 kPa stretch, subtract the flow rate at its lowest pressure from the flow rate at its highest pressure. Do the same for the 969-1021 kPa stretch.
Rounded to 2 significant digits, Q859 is 1.2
